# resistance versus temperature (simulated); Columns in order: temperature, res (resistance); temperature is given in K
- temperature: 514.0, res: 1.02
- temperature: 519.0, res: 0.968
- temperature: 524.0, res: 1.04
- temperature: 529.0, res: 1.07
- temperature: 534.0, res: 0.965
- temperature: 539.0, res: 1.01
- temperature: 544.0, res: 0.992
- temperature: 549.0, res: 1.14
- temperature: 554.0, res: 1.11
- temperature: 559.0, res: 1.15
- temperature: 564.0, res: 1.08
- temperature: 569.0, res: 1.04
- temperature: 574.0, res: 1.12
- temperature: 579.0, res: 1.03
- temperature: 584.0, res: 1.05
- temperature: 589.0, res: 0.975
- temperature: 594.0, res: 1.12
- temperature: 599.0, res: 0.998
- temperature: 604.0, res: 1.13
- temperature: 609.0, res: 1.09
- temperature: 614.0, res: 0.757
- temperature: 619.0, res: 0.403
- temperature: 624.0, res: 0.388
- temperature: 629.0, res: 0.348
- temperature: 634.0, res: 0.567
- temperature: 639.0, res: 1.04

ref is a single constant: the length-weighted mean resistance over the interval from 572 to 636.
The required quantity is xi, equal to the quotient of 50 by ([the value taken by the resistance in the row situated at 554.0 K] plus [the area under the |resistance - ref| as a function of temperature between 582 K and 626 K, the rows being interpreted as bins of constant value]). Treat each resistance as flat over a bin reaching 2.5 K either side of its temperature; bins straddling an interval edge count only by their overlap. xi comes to 4.10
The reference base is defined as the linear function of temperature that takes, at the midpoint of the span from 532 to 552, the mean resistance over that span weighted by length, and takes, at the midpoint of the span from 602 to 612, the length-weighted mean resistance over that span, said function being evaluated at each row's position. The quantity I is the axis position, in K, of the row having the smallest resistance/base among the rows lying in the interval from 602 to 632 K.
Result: 629.0 K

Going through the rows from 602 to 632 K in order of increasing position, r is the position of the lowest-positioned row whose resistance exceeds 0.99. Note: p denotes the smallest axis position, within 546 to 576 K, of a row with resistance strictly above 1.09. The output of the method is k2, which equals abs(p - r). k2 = 55 K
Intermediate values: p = 549.0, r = 604.0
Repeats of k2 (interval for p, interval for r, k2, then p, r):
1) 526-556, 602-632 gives 55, 549.0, 604.0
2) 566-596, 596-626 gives 25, 574.0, 599.0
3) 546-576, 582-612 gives 35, 549.0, 584.0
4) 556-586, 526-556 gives 30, 559.0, 529.0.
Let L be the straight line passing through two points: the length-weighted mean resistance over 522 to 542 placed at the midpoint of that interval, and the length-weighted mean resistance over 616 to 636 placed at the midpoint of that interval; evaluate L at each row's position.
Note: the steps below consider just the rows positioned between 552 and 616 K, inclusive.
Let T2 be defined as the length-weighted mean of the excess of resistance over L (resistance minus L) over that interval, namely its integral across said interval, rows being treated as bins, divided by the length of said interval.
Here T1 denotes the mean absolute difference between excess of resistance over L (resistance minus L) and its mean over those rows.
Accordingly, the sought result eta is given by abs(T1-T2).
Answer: 0.27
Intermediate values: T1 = 0.090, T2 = 0.36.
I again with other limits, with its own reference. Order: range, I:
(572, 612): 589.0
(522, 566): 534.0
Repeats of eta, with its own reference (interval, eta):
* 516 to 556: 0.05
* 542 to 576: 0.18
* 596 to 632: 0.02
